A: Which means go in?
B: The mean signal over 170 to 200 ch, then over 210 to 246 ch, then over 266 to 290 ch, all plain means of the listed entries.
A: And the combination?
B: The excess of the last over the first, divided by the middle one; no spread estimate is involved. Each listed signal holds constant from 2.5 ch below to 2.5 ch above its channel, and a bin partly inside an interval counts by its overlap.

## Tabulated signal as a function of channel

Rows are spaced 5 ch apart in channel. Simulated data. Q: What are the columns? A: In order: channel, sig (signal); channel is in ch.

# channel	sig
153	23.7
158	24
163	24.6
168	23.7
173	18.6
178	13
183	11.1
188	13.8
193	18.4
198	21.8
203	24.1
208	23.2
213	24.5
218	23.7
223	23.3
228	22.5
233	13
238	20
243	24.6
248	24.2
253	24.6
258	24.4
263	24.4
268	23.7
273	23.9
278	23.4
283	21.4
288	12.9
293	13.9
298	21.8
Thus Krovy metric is 0.23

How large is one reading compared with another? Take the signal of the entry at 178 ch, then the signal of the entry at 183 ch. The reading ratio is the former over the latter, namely 1.2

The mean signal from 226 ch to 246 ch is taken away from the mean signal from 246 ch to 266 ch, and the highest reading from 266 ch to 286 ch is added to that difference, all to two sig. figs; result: 28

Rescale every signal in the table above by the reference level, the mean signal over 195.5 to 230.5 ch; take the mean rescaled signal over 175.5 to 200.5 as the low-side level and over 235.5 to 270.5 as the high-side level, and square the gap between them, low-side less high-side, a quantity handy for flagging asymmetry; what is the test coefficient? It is 0.12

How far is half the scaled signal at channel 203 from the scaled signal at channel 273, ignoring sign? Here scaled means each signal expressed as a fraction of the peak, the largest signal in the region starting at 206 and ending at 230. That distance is 0.48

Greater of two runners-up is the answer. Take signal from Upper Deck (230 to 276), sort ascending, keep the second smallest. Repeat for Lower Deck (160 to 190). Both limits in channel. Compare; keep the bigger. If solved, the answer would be 20.0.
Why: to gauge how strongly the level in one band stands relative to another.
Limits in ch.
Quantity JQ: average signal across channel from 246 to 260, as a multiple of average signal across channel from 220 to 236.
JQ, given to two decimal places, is 1.24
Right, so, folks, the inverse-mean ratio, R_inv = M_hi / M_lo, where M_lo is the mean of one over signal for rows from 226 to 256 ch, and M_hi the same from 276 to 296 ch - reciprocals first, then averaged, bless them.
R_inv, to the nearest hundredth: 1.22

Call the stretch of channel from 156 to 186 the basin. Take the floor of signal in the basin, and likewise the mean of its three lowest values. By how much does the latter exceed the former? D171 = 3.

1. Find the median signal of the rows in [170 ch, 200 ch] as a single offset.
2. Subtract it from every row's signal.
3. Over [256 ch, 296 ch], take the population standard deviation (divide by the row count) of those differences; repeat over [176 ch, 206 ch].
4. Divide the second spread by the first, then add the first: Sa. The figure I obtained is 5.55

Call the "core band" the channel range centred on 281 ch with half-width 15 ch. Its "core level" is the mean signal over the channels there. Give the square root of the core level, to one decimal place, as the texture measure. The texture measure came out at 4.5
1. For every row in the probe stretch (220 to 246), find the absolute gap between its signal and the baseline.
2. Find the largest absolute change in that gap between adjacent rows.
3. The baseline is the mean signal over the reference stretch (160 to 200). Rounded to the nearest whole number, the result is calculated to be 5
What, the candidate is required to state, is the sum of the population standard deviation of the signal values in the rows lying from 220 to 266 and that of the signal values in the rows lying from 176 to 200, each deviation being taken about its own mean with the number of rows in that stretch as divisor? 7.5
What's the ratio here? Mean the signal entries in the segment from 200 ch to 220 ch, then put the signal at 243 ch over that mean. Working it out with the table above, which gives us 1.03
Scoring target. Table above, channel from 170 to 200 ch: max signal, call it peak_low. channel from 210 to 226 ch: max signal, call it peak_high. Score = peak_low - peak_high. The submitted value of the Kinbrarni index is -2.7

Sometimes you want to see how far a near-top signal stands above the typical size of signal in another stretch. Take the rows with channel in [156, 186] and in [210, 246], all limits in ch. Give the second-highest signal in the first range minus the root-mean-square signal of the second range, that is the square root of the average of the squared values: 2.0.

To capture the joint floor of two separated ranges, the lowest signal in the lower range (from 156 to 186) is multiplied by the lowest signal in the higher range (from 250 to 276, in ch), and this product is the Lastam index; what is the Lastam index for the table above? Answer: 263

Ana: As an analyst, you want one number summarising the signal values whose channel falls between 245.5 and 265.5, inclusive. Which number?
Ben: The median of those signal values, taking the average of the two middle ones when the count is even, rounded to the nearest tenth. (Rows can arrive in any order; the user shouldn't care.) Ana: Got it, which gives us 24.4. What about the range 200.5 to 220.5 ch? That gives 23.9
